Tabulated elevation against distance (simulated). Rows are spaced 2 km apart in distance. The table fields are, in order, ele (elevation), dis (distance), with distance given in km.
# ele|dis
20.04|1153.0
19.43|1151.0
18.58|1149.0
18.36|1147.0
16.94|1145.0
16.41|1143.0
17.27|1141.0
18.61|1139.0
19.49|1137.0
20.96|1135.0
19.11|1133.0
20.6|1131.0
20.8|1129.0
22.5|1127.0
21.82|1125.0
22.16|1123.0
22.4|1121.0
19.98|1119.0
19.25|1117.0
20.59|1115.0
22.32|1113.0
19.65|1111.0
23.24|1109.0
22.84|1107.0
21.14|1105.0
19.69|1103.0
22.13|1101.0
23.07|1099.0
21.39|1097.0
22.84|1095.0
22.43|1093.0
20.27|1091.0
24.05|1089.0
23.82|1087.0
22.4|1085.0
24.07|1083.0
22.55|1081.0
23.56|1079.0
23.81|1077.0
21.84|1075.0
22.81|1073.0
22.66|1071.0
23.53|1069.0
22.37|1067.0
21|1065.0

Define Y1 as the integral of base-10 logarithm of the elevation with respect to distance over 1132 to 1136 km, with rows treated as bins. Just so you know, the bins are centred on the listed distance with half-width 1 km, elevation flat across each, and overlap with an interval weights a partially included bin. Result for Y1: 5.21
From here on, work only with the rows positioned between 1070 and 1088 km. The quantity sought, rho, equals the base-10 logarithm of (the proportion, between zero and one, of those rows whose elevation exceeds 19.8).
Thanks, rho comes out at 0.00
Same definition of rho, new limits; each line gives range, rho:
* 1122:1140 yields -0.18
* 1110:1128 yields -0.11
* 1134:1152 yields -0.95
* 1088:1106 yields -0.05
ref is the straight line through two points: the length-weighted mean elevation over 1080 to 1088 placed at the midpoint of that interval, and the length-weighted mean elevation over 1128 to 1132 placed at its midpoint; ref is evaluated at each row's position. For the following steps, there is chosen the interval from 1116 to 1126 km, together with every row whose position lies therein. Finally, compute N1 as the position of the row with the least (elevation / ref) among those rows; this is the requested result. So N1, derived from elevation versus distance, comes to 1117.0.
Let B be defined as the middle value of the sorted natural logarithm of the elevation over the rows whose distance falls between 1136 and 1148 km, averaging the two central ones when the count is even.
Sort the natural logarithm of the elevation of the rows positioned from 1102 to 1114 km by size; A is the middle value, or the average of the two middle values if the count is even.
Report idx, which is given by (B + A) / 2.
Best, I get 2.98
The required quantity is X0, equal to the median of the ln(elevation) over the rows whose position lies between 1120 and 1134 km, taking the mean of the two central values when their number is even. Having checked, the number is 3.08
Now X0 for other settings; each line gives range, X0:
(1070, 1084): 3.13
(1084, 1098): 3.11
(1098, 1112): 3.10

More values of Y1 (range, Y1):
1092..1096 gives 5.42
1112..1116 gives 5.32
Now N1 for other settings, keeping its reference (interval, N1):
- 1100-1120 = 1103.0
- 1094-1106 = 1103.0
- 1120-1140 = 1139.0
